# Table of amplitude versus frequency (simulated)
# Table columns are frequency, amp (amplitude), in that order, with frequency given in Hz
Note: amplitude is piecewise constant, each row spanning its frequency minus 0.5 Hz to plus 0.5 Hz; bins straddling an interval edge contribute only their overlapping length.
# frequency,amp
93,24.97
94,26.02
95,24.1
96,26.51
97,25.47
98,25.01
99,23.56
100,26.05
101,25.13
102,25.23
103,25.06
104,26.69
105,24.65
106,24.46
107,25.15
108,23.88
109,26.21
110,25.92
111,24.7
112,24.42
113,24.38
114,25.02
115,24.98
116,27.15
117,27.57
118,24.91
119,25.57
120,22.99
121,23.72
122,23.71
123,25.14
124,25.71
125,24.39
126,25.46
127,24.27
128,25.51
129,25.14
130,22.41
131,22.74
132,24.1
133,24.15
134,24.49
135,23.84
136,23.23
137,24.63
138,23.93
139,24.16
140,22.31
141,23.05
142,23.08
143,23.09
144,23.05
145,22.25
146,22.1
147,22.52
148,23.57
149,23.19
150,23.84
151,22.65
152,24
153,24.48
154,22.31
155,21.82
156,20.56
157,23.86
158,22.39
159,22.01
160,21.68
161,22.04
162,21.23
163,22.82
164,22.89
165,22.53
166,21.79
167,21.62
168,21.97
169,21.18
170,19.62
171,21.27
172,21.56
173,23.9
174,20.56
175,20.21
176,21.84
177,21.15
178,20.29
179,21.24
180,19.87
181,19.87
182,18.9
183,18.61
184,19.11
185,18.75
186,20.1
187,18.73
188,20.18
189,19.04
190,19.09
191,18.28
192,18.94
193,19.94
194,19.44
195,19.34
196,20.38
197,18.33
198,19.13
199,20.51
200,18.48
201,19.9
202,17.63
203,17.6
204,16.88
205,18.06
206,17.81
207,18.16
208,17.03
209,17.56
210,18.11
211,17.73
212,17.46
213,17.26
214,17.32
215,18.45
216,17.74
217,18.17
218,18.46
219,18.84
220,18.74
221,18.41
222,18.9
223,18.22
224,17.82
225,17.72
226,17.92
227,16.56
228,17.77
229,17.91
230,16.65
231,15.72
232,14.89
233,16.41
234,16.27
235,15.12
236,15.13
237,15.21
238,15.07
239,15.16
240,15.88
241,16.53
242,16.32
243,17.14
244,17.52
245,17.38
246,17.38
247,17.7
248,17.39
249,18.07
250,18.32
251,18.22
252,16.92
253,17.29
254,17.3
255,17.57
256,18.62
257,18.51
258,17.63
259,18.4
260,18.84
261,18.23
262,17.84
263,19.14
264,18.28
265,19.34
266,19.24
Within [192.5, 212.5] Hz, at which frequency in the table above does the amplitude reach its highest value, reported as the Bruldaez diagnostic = 199 Hz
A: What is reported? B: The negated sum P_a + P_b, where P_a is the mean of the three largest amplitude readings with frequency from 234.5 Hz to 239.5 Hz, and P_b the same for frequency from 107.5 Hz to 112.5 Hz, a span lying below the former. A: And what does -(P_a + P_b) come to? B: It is -40.8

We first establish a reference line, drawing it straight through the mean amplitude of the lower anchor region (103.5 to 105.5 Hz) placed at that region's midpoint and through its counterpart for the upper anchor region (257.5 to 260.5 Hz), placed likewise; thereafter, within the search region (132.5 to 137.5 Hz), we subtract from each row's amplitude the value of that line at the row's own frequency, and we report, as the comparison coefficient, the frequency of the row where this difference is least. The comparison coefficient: 136 Hz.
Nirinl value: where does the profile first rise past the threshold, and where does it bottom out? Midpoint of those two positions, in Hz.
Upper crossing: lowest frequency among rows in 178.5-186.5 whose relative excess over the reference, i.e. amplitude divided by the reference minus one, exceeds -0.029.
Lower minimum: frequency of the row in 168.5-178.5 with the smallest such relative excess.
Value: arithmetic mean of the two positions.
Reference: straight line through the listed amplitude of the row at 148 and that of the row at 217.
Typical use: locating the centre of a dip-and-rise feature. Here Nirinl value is 174.5 Hz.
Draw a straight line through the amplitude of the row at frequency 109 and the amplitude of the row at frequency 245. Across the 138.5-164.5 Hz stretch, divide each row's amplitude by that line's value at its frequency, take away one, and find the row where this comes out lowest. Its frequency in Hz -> 156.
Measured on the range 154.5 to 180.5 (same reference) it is 170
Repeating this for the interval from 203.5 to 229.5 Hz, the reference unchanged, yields 204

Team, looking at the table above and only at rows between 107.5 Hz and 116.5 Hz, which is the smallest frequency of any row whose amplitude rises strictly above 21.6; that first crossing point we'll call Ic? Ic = 108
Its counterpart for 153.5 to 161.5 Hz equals 154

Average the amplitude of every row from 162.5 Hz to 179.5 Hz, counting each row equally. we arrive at 21.6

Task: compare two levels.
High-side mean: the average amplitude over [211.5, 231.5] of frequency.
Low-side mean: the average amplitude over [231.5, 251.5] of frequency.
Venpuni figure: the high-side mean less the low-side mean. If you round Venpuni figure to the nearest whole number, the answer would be 1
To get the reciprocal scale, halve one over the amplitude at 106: 0.0204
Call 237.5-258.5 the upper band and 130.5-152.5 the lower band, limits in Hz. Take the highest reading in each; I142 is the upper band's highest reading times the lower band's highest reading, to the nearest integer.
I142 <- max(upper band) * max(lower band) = 459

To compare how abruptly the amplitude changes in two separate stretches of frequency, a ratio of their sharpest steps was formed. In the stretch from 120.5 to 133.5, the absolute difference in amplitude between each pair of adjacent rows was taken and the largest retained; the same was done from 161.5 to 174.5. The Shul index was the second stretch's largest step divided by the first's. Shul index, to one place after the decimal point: 1.2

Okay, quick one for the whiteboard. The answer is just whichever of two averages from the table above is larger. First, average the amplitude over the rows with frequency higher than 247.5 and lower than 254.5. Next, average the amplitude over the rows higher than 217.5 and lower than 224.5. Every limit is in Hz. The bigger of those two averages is 18.5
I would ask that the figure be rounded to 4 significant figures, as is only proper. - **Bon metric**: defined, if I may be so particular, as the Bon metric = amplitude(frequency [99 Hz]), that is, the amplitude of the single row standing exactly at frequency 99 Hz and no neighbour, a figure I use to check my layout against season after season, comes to 23.56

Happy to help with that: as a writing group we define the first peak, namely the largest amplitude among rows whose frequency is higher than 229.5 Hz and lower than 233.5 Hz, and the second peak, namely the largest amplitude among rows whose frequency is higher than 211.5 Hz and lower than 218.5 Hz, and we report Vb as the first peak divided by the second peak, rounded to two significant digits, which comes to 0.90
